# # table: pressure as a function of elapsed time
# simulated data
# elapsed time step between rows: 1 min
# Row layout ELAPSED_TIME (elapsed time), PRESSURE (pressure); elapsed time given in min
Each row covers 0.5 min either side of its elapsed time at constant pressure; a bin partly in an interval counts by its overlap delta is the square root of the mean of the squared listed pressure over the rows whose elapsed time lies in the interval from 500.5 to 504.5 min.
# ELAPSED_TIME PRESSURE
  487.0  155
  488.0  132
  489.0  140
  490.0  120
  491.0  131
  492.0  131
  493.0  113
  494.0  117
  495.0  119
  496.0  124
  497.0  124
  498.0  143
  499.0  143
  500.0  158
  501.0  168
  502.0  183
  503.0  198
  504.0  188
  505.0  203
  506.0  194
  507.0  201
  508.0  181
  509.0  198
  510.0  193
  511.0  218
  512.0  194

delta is 185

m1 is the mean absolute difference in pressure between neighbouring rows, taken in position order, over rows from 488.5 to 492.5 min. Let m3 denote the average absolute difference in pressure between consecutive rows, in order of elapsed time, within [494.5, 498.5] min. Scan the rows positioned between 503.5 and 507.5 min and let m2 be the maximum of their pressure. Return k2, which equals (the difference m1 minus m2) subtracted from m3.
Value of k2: 201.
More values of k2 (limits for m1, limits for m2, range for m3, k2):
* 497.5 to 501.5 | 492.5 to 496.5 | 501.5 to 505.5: 129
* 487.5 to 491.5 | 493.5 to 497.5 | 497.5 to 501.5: 119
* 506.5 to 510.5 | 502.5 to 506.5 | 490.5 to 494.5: 196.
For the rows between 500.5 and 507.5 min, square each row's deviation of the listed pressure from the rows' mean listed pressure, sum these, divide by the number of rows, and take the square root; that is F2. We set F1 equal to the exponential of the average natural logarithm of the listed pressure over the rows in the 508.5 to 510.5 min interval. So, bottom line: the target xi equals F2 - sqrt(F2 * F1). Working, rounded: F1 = 195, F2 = 11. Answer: -35.8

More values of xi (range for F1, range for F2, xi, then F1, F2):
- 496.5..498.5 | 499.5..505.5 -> -30.1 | 133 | 16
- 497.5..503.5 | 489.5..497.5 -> -25.4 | 164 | 6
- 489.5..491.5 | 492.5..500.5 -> -28.3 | 125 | 15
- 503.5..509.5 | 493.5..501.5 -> -41.0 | 194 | 18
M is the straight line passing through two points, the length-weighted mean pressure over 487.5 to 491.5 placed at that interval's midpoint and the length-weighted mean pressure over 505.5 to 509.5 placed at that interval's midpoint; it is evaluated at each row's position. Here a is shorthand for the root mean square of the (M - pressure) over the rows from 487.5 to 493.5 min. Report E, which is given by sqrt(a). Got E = 3.85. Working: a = 15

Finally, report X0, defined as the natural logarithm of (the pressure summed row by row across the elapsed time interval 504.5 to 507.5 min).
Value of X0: 6.39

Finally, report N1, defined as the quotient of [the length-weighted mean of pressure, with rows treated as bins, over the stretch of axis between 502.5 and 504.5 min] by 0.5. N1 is 386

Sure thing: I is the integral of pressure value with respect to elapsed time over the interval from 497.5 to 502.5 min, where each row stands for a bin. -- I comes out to 795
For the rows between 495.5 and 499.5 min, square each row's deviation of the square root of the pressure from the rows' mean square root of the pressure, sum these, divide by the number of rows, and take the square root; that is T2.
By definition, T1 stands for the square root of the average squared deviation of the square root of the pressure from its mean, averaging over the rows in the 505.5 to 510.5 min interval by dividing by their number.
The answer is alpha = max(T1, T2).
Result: 0.411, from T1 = 0.25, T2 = 0.411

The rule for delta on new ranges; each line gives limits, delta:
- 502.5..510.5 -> 195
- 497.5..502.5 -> 160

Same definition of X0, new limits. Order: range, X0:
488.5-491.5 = 5.97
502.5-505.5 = 6.38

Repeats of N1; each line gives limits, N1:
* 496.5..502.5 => 306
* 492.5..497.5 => 239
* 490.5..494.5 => 246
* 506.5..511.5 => 396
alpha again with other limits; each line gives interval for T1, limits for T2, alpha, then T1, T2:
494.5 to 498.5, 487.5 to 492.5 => 0.400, 0.40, 0.280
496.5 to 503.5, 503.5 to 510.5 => 0.935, 0.94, 0.256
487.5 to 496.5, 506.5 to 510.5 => 0.369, 0.37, 0.276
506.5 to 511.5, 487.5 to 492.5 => 0.426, 0.43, 0.280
